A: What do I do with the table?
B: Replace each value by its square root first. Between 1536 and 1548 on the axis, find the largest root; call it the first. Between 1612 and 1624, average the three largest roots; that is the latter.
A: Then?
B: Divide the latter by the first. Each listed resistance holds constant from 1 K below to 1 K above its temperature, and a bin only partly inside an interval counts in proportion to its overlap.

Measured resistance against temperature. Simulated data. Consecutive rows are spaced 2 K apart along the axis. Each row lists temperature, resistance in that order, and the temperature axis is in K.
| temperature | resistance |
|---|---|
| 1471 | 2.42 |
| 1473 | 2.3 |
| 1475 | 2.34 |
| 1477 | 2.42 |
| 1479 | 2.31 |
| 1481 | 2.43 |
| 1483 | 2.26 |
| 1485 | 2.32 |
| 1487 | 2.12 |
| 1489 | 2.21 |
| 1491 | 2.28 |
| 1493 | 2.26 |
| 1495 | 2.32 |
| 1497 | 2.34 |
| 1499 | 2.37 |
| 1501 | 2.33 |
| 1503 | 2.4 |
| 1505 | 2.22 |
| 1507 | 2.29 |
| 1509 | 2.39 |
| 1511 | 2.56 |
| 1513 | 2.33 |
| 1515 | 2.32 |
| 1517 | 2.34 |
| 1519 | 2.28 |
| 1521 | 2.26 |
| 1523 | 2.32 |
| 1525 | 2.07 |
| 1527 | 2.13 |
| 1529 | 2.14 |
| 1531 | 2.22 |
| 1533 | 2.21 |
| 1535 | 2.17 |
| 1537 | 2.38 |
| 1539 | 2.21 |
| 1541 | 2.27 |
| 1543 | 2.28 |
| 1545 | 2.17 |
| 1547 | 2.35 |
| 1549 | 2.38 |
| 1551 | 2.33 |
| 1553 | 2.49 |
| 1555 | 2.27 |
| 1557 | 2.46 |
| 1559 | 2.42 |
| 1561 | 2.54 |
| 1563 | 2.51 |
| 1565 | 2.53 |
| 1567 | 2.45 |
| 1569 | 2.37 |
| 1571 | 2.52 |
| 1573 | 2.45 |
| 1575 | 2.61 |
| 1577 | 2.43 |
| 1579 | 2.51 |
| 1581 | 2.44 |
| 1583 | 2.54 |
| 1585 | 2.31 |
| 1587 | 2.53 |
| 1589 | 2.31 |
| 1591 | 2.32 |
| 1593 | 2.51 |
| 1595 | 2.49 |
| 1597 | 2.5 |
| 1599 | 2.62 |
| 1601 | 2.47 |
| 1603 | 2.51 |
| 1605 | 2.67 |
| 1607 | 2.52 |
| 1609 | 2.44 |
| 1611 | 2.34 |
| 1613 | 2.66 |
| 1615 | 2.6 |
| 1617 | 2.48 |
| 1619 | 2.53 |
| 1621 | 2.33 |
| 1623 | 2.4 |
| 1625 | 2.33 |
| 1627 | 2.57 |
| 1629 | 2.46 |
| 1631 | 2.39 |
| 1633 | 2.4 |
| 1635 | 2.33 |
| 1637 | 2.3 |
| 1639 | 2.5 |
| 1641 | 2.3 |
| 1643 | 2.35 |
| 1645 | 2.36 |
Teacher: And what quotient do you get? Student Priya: 1.04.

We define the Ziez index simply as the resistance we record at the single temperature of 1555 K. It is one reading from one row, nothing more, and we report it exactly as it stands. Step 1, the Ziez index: 2.27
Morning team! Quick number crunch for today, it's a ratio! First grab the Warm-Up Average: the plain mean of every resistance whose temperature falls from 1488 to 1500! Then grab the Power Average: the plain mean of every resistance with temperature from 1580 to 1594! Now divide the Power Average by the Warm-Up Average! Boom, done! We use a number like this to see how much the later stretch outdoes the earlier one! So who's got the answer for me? 1.05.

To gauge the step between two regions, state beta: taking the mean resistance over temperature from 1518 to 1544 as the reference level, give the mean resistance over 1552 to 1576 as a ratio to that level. 1.11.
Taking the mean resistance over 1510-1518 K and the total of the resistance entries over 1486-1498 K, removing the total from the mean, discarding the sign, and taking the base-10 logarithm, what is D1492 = 1.0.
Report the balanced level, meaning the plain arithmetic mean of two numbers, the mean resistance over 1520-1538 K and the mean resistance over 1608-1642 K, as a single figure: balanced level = 2.32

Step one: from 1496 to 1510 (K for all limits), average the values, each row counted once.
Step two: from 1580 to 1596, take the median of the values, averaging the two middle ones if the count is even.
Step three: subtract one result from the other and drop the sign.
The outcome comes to 0.13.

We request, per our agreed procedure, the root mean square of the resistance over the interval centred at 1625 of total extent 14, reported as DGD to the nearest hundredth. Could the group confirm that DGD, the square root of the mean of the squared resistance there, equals 2.43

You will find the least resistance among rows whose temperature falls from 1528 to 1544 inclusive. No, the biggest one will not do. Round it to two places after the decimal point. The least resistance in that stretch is 2.14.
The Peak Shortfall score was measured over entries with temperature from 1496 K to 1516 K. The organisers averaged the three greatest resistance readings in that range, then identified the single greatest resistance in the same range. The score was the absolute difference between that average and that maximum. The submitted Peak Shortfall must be 0.11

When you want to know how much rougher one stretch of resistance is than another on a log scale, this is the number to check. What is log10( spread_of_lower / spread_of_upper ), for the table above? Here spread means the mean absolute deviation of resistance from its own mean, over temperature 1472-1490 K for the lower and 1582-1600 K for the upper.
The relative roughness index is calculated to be -0.14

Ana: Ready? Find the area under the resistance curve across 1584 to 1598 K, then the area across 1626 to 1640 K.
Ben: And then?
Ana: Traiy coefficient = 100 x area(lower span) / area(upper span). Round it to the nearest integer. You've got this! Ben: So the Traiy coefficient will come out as 100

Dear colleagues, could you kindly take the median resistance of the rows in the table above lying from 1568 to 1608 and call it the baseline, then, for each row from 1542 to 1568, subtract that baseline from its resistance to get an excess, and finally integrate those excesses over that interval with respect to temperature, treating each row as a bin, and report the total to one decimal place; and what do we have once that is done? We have -2.8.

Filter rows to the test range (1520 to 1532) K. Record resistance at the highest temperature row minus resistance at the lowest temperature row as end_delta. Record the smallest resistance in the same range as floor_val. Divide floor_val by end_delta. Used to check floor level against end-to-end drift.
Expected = -52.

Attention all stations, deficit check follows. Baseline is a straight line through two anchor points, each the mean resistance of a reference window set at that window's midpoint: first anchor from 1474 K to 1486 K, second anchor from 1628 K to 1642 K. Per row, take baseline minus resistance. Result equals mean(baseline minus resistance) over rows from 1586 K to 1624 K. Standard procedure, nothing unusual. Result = -0.11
